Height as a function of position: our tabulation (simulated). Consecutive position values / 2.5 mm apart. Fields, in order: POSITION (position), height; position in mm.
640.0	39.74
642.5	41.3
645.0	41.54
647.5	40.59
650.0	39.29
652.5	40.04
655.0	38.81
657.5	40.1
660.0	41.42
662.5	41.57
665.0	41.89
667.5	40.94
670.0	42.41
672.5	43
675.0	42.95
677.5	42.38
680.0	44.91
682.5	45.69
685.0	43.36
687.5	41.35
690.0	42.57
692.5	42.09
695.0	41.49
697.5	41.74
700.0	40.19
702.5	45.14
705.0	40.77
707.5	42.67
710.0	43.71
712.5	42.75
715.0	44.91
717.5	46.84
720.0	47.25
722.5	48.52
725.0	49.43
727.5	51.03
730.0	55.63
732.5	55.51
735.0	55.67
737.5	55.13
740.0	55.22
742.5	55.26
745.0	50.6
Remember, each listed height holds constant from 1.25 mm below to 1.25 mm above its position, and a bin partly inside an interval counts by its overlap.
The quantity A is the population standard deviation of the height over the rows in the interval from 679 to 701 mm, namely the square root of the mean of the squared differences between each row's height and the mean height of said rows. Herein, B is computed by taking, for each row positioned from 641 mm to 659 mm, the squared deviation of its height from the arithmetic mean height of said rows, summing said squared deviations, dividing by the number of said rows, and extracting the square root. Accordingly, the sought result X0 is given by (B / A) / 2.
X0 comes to 0.3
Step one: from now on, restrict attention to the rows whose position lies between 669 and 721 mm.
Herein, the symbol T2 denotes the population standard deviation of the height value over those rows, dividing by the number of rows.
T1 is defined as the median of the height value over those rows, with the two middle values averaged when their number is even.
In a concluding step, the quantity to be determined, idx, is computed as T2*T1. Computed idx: 80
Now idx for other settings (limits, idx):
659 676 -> 31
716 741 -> 190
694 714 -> 64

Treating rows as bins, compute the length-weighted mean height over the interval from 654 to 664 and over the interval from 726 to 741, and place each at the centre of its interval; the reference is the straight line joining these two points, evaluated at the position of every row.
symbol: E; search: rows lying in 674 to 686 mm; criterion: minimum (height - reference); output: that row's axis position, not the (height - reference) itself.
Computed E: 685.0 mm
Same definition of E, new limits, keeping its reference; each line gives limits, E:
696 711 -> 705.0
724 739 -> 725.0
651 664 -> 655.0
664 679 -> 677.5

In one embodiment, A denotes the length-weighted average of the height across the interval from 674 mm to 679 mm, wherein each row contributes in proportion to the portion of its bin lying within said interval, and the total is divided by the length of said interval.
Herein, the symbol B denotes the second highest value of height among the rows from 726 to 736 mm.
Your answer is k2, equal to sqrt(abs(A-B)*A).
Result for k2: 23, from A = 42.8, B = 55.63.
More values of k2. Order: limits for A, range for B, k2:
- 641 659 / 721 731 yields 21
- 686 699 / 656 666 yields 3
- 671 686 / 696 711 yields 1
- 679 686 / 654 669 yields 12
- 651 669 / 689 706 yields 9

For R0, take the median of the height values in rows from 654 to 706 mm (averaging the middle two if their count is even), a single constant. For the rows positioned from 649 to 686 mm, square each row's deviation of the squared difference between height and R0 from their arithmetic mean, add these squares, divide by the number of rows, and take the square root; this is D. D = 4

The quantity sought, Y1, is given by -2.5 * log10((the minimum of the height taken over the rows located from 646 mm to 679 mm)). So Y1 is -3.97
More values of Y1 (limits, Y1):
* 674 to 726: -4.01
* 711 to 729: -4.08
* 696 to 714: -4.01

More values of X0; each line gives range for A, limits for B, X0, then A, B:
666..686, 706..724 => 0.8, 1.4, 2.2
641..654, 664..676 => 0.5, 0.8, 0.8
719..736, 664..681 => 0.2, 3.4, 1.1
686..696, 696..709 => 1.8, 0.5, 1.7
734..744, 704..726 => 6.7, 0.2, 2.8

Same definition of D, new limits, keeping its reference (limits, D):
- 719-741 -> 66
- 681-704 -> 5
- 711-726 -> 19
